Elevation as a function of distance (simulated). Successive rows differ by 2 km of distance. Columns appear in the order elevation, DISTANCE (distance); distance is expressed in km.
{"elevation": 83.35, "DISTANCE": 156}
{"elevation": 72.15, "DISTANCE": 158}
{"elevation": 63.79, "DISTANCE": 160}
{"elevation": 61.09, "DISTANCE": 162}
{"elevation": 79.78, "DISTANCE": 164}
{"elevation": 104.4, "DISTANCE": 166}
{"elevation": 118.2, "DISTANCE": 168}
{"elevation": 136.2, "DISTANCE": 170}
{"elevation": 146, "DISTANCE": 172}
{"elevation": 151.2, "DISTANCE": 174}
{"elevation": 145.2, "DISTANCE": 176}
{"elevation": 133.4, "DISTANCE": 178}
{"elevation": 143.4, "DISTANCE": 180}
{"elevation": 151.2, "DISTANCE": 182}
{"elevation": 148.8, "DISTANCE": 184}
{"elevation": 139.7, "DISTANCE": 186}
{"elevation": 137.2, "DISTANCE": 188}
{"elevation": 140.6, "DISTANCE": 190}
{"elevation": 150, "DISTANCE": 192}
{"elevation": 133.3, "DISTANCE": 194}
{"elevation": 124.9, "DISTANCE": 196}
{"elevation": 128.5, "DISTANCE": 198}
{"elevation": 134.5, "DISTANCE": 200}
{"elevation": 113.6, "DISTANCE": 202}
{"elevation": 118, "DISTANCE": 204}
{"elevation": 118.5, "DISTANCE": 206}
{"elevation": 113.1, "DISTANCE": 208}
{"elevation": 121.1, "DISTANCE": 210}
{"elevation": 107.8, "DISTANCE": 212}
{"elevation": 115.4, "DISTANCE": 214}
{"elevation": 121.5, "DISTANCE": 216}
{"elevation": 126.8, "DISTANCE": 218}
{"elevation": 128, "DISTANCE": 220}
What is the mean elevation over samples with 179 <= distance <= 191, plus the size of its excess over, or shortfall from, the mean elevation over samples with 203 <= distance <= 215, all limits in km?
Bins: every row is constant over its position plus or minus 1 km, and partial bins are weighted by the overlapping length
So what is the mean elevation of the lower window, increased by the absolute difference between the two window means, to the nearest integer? 171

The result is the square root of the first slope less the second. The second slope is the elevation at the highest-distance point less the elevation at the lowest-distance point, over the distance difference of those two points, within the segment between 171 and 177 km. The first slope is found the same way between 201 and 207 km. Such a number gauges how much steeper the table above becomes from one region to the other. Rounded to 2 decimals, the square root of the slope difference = 1.19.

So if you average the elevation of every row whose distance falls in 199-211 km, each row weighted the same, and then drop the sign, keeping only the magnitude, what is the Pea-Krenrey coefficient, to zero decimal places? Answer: 120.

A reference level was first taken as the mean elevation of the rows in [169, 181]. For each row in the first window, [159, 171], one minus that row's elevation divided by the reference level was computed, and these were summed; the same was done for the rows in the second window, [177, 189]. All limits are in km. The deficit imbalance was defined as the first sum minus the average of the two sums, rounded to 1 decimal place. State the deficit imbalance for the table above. 1.0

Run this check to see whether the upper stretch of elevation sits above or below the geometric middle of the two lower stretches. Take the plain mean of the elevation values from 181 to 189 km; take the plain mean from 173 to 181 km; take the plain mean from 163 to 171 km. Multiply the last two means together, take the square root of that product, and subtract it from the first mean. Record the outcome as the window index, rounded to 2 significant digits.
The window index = 19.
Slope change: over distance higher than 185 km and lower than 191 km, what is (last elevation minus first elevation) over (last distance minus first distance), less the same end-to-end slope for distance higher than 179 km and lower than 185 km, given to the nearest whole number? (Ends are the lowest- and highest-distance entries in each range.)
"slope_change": -1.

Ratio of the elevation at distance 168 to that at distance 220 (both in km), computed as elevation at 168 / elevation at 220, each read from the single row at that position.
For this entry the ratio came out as 0.9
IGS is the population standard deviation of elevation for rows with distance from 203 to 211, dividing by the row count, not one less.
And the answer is 2.9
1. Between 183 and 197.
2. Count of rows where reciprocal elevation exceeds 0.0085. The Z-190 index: 0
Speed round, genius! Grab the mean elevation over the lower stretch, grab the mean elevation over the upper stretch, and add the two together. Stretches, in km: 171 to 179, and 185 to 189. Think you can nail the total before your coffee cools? 282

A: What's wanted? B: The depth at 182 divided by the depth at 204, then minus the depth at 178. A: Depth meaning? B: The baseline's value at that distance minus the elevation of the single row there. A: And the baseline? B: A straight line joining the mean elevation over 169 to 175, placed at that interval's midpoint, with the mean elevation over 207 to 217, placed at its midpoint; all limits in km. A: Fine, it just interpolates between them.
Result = -11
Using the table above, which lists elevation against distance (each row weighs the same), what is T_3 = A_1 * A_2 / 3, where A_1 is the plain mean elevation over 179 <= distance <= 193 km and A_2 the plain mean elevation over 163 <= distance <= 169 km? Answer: 4852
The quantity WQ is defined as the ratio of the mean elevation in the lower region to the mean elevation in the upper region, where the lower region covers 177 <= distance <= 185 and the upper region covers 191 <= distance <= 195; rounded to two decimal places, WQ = 1.02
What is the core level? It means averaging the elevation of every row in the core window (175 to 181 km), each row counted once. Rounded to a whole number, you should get 141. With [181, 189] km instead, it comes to 144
